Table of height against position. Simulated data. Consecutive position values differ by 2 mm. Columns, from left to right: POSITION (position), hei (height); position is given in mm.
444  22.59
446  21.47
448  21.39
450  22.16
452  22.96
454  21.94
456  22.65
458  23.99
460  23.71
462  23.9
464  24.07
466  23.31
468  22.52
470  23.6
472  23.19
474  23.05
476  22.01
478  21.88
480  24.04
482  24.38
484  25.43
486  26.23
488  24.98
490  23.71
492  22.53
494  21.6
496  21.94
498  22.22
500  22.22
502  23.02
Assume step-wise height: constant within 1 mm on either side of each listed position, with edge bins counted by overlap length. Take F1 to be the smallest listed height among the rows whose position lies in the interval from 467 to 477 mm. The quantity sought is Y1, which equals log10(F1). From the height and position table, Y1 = 1.34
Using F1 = 22.01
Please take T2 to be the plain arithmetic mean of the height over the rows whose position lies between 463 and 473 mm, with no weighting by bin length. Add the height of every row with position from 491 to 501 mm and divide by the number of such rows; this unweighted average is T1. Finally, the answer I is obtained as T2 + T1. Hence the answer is 45.4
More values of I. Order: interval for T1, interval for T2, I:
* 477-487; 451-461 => 47.4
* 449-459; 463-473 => 46.1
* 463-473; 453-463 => 46.6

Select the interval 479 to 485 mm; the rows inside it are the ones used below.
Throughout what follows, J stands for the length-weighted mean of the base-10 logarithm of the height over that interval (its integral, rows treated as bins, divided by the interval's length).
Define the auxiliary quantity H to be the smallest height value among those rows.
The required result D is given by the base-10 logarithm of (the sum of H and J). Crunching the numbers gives 1.405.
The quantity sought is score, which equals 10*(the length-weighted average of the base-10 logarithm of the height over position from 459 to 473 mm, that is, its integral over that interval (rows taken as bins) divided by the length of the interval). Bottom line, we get 13.7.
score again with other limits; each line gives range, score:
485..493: 13.9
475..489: 13.8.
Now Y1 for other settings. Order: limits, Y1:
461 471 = 1.35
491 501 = 1.33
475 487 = 1.34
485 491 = 1.37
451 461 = 1.34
